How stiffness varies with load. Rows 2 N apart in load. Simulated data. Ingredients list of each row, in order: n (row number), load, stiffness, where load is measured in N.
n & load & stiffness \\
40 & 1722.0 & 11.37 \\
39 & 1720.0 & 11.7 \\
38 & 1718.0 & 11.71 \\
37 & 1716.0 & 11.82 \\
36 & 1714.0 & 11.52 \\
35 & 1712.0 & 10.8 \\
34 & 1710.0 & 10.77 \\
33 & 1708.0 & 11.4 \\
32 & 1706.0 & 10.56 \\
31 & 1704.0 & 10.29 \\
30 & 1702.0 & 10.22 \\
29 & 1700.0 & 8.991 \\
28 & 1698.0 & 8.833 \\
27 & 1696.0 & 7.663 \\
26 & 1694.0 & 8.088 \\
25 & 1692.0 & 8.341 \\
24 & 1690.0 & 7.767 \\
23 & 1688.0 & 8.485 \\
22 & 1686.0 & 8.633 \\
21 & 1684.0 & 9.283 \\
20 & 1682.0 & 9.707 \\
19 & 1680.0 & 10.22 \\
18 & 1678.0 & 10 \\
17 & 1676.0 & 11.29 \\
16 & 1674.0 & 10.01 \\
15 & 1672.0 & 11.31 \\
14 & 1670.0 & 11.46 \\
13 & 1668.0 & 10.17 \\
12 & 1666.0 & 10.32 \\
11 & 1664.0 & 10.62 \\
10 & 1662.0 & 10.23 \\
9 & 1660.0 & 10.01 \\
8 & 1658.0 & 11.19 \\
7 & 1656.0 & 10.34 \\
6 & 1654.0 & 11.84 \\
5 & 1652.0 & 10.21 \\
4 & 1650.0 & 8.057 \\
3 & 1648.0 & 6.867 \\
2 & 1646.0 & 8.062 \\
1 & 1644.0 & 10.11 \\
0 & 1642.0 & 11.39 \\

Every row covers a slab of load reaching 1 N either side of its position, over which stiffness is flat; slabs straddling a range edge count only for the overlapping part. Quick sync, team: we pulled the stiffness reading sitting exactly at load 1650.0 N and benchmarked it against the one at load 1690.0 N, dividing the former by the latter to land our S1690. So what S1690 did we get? 1.0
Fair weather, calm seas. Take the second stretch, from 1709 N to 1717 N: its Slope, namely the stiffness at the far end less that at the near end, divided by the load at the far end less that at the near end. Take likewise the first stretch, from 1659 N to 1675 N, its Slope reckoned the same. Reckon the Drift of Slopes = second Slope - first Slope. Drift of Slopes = 0.2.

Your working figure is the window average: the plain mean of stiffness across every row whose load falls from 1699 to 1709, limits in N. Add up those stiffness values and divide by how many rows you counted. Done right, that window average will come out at 10.3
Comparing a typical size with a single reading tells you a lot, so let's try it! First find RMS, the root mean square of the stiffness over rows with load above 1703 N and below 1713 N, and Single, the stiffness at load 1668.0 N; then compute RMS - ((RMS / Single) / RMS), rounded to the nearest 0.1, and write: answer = 10.7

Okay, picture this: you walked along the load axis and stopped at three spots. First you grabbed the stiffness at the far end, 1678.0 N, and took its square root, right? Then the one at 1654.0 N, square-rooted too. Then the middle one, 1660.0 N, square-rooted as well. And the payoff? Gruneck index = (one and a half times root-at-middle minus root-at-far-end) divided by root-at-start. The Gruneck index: 0.460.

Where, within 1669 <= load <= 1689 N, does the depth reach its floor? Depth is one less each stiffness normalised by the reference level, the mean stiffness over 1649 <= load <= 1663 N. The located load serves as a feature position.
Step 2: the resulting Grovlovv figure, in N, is 1670.0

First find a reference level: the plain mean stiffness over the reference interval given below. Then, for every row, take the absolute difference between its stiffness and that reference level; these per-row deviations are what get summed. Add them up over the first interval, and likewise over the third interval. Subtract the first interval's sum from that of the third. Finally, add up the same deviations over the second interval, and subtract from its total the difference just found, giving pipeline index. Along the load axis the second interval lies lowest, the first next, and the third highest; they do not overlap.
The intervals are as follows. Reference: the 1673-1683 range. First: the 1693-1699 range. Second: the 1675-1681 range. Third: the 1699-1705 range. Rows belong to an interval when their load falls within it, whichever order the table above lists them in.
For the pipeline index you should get 6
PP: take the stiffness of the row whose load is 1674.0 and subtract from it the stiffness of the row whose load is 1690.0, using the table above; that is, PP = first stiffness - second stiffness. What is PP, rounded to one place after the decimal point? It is 2.2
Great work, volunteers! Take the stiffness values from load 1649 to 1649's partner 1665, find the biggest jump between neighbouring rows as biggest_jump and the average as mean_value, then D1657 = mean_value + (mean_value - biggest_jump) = 18.5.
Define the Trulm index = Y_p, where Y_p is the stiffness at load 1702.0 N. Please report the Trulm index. 10.22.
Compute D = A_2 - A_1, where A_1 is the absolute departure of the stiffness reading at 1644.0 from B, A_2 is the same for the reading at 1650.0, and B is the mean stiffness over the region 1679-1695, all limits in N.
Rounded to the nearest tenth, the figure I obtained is -0.5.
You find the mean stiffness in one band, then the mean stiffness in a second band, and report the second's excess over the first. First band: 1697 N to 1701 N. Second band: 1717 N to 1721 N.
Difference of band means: 2.8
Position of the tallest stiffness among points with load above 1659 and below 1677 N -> 1670.0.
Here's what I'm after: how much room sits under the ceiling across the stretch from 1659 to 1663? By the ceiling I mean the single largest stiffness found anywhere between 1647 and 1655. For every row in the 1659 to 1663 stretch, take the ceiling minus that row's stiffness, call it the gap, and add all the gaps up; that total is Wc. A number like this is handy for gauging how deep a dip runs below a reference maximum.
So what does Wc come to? 3.4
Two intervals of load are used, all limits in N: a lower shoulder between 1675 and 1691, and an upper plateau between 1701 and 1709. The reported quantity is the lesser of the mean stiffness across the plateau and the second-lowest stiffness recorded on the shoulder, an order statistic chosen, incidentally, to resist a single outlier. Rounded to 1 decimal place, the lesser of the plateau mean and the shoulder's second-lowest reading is 8.5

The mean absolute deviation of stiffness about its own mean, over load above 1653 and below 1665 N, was 0.54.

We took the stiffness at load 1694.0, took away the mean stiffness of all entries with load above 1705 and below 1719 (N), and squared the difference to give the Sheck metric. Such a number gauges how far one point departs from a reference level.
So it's 10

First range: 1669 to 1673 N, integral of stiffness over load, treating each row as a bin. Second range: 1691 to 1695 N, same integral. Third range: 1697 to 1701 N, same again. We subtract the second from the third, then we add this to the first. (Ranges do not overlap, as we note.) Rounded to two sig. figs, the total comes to 48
